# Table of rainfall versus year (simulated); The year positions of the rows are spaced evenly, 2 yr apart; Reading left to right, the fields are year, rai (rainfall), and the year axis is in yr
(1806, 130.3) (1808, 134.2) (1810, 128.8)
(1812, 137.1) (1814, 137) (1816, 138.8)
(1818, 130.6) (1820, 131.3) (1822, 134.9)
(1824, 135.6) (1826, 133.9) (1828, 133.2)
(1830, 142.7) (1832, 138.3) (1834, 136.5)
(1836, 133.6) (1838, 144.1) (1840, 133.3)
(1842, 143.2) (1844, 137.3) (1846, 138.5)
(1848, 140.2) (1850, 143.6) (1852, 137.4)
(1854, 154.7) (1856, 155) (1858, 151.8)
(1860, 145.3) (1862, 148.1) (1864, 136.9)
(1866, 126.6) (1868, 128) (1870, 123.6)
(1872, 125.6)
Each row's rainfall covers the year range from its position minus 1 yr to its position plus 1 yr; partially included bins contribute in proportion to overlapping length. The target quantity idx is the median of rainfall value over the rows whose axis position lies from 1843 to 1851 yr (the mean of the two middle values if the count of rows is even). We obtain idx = 139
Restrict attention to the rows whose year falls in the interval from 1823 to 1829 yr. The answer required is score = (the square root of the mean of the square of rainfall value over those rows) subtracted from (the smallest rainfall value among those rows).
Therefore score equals -1.0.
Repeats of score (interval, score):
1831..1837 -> -2.5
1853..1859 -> -2.0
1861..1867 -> -10.9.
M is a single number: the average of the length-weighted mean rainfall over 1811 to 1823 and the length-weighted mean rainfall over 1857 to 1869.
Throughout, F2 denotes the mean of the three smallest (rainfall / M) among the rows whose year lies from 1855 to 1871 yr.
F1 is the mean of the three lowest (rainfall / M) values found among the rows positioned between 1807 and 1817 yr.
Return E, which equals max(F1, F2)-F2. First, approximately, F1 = 0.97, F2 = 0.92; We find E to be 0.053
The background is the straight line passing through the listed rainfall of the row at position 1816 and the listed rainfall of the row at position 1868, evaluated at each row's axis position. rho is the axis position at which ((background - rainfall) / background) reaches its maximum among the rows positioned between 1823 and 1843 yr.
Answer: 1828 yr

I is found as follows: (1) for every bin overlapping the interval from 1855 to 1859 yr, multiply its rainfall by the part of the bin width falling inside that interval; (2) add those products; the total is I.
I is 614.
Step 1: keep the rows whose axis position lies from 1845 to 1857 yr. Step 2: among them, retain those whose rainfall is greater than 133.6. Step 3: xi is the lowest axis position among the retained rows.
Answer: 1846 yr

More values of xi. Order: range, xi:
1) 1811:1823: 1812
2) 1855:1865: 1856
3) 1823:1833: 1824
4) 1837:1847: 1838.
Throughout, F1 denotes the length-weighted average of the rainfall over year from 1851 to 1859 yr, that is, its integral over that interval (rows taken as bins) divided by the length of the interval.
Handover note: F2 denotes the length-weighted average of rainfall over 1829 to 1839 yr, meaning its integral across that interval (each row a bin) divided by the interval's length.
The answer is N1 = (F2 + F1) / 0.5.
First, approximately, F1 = 150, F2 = 139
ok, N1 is 578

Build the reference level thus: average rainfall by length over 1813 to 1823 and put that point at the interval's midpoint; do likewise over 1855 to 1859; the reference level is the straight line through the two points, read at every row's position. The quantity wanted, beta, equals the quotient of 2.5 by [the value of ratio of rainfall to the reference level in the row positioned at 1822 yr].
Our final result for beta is 2.5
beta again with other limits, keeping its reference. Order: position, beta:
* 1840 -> 2.7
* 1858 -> 2.5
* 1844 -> 2.7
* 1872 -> 3.2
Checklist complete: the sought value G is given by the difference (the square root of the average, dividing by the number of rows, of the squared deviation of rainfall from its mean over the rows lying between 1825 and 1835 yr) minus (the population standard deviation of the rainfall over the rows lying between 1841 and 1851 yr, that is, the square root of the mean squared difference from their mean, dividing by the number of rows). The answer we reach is 0.9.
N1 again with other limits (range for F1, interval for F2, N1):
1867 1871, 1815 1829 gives 520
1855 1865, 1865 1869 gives 549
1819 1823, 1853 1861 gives 570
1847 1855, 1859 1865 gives 575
